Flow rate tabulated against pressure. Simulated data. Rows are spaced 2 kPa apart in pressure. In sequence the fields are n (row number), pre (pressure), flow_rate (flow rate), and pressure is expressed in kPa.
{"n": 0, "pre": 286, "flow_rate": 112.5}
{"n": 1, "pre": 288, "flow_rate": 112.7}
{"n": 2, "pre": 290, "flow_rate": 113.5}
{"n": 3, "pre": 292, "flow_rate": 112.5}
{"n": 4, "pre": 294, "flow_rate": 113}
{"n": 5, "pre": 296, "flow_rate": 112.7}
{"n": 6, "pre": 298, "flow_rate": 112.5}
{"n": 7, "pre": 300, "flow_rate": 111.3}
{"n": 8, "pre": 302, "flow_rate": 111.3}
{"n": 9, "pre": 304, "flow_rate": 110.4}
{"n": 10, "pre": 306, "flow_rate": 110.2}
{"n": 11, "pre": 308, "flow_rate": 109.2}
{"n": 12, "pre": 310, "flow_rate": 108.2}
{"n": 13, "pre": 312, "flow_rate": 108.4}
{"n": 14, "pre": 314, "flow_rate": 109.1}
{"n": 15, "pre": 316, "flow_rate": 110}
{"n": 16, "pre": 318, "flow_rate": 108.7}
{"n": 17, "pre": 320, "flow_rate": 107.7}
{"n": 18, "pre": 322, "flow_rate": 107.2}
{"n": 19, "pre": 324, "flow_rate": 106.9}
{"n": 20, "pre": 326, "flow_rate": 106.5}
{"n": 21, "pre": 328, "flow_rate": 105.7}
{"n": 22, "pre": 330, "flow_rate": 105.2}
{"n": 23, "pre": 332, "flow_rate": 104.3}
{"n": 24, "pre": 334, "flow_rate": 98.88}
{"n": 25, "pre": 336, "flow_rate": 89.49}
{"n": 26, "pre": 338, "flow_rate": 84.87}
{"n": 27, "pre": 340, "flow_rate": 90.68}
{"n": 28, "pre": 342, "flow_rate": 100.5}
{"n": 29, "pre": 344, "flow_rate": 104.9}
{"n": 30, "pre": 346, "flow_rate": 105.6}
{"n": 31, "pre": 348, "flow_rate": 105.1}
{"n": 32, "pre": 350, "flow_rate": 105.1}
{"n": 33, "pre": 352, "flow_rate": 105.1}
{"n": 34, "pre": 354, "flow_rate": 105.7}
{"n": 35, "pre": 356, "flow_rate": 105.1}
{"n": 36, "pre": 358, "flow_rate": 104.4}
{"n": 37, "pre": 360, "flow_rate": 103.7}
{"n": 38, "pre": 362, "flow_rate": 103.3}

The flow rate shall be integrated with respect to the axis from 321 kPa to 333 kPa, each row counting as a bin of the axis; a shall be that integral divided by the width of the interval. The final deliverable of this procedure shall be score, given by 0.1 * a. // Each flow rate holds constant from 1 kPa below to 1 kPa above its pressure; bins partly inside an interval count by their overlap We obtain 10.6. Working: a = 106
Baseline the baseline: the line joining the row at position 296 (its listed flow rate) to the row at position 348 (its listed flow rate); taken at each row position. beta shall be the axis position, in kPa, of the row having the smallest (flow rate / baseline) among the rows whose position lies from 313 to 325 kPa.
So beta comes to 324 kPa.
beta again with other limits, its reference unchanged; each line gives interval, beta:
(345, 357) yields 348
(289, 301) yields 300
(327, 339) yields 338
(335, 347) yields 338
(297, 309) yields 308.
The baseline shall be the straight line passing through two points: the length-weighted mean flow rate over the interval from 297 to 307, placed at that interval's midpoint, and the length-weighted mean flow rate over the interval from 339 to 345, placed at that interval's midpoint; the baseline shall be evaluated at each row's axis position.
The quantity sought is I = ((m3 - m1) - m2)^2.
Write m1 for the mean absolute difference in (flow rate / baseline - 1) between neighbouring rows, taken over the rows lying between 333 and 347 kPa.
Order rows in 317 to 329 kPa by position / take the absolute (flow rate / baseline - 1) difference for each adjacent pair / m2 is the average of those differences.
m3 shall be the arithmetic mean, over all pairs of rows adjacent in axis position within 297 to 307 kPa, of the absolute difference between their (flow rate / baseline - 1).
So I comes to 0.0034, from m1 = 0.060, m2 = 0.002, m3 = 0.0043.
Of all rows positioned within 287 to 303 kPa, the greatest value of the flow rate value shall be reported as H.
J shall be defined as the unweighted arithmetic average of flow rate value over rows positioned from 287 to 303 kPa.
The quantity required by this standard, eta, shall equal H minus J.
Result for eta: 1.1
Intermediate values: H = 113.5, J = 112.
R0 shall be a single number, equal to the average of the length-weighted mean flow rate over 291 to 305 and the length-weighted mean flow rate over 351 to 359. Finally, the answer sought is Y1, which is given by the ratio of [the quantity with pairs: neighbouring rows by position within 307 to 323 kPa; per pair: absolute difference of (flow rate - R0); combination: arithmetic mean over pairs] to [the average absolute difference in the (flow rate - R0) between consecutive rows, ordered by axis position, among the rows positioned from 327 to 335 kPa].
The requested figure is 0.35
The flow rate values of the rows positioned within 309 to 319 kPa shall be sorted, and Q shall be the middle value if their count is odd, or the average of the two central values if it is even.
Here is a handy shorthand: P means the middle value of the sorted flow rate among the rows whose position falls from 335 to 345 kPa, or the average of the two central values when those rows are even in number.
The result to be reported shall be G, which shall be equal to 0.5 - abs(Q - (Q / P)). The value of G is -107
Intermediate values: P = 90.7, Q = 108.7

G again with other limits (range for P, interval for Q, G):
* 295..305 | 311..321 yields -107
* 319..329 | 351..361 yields -104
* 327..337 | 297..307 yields -110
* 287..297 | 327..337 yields -103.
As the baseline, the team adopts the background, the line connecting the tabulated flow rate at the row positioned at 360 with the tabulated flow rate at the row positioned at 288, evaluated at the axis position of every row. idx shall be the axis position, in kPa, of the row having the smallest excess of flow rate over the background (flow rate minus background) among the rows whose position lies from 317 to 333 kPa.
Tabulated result 332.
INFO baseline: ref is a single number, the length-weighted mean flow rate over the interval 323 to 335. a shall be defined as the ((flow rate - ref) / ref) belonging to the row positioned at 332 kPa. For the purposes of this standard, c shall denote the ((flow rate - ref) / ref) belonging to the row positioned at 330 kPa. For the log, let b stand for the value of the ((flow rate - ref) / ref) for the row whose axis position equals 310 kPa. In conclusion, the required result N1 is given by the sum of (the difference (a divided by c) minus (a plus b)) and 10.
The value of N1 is 9.5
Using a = -0.003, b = 0.03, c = 0.006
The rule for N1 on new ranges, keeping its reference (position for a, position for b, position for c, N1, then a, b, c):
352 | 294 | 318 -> 10.0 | 0.005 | 0.08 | 0.039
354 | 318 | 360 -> 8.7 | 0.011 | 0.04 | -0.008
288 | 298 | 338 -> 9.4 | 0.078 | 0.08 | -0.188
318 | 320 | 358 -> -13.0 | 0.039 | 0.03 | -0.002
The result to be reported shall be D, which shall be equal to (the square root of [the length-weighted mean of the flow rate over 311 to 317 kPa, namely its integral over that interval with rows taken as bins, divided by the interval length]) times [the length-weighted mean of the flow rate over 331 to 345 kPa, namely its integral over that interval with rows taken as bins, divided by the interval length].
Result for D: 1005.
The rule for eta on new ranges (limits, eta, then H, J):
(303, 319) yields 1.1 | 110.4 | 109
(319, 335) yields 2.4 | 107.7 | 105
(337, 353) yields 5.4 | 105.6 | 100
